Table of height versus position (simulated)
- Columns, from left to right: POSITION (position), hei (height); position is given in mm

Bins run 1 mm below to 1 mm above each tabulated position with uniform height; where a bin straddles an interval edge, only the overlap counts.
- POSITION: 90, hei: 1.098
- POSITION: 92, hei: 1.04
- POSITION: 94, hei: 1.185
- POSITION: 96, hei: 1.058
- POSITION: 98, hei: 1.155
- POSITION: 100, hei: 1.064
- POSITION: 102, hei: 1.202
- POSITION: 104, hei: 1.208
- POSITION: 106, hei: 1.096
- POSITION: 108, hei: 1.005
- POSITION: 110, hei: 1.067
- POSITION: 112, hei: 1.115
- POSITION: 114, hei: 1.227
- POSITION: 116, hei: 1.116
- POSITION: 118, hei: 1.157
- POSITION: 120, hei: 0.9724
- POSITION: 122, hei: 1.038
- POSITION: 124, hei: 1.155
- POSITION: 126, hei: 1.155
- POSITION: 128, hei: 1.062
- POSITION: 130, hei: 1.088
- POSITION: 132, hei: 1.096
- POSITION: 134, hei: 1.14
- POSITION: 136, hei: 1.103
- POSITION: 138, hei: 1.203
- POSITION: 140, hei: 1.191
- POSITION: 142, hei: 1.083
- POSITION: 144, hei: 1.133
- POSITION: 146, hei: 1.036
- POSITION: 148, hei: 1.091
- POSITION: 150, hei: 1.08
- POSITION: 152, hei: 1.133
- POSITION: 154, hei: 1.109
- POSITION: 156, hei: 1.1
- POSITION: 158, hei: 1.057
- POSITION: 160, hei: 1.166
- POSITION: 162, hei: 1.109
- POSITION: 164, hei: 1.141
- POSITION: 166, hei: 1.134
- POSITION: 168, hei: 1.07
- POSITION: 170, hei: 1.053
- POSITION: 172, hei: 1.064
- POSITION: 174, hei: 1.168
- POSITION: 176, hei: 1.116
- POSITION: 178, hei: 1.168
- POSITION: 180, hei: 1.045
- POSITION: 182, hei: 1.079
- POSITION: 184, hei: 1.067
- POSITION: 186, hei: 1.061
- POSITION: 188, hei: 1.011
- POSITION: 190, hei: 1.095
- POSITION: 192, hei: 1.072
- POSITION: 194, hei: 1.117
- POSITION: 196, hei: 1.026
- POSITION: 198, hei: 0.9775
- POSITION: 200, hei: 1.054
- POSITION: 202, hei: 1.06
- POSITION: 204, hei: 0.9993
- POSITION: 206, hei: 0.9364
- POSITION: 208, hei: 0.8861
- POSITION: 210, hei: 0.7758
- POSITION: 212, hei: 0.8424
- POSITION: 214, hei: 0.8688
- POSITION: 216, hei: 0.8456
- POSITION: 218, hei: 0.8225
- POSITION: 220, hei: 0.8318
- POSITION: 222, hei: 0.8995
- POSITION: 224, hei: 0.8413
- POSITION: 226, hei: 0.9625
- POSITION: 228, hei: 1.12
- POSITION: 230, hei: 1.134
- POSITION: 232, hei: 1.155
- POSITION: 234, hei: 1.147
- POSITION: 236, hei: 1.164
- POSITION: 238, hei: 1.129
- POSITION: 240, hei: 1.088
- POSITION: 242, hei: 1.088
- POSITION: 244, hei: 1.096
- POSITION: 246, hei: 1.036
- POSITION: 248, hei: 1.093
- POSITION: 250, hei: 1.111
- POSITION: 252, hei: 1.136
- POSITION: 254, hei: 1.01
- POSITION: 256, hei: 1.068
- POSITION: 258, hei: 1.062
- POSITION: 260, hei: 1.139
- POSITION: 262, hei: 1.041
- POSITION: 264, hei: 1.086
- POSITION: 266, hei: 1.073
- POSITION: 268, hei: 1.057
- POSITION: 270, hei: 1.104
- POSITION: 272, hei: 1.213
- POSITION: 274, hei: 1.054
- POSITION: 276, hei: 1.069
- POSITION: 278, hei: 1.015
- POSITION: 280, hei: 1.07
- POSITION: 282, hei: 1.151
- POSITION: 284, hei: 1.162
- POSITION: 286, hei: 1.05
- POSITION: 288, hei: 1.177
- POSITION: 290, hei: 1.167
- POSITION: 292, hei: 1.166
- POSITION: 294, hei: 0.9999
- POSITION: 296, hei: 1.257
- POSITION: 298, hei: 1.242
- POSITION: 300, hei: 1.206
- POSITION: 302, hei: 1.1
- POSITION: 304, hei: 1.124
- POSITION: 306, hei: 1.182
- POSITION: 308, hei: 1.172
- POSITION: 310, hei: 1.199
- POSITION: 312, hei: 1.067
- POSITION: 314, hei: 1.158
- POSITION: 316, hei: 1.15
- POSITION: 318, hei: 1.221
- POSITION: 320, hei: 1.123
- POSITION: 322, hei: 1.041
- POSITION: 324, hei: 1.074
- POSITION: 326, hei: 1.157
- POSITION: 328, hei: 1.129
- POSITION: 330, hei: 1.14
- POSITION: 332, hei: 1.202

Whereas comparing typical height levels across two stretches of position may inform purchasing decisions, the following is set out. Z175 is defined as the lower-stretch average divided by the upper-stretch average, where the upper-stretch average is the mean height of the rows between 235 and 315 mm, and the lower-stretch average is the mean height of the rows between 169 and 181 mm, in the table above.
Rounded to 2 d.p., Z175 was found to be 0.99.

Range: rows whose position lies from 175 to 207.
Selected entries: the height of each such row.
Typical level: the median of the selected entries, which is 1.06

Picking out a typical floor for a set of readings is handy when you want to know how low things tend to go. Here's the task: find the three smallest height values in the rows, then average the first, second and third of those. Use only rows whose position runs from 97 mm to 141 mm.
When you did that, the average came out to 1.01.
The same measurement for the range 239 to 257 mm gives 1.04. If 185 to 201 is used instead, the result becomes 1.00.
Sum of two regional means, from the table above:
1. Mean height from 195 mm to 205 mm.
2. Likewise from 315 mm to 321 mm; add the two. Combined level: 2.19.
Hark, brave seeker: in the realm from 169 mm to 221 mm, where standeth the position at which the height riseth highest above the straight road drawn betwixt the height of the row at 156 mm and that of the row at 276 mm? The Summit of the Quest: 178 mm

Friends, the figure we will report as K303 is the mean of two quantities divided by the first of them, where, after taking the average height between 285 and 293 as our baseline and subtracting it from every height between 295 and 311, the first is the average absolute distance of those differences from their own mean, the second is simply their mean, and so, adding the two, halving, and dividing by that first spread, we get 1.1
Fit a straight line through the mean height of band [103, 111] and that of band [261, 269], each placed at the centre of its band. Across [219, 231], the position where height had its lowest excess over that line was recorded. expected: 220 mm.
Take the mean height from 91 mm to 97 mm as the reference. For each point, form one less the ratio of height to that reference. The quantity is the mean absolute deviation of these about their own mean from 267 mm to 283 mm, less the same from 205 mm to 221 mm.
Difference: 0.013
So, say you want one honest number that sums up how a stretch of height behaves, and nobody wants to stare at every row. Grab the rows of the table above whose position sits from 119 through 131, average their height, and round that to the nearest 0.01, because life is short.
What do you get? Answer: 1.08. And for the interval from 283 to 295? 1.12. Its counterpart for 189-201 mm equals 1.06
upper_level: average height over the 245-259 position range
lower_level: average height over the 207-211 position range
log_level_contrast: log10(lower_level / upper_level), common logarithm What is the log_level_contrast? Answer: -0.111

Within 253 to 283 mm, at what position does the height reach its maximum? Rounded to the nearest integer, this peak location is 272 mm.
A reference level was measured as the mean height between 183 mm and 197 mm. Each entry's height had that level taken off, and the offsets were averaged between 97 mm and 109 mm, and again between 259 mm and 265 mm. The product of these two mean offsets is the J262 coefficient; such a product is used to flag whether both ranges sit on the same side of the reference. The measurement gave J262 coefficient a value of 0.001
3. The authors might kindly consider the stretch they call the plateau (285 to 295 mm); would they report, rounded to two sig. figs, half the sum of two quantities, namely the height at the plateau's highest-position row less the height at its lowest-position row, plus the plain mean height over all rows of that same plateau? 0.53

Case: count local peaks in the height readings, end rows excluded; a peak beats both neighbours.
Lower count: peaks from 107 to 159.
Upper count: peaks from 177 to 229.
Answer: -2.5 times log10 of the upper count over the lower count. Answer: 0.17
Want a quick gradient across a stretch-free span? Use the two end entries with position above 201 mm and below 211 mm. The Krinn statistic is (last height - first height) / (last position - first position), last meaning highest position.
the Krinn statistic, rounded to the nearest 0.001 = -0.036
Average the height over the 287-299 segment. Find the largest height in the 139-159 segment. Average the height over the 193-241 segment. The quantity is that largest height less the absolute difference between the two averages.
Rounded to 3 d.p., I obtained 1.010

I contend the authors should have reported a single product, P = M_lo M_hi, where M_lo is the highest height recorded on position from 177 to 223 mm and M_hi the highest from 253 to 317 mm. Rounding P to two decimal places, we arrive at 1.47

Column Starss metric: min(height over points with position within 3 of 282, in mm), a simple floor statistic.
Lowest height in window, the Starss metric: 1.07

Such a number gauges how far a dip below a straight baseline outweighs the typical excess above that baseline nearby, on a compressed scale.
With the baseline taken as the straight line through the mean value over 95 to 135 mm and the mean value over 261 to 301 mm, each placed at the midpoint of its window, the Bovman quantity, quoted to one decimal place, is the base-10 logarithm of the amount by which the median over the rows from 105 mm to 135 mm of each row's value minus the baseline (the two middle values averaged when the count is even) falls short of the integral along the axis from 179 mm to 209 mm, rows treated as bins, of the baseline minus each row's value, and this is 0.4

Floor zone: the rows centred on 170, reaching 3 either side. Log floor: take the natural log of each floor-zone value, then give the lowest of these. 0.052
